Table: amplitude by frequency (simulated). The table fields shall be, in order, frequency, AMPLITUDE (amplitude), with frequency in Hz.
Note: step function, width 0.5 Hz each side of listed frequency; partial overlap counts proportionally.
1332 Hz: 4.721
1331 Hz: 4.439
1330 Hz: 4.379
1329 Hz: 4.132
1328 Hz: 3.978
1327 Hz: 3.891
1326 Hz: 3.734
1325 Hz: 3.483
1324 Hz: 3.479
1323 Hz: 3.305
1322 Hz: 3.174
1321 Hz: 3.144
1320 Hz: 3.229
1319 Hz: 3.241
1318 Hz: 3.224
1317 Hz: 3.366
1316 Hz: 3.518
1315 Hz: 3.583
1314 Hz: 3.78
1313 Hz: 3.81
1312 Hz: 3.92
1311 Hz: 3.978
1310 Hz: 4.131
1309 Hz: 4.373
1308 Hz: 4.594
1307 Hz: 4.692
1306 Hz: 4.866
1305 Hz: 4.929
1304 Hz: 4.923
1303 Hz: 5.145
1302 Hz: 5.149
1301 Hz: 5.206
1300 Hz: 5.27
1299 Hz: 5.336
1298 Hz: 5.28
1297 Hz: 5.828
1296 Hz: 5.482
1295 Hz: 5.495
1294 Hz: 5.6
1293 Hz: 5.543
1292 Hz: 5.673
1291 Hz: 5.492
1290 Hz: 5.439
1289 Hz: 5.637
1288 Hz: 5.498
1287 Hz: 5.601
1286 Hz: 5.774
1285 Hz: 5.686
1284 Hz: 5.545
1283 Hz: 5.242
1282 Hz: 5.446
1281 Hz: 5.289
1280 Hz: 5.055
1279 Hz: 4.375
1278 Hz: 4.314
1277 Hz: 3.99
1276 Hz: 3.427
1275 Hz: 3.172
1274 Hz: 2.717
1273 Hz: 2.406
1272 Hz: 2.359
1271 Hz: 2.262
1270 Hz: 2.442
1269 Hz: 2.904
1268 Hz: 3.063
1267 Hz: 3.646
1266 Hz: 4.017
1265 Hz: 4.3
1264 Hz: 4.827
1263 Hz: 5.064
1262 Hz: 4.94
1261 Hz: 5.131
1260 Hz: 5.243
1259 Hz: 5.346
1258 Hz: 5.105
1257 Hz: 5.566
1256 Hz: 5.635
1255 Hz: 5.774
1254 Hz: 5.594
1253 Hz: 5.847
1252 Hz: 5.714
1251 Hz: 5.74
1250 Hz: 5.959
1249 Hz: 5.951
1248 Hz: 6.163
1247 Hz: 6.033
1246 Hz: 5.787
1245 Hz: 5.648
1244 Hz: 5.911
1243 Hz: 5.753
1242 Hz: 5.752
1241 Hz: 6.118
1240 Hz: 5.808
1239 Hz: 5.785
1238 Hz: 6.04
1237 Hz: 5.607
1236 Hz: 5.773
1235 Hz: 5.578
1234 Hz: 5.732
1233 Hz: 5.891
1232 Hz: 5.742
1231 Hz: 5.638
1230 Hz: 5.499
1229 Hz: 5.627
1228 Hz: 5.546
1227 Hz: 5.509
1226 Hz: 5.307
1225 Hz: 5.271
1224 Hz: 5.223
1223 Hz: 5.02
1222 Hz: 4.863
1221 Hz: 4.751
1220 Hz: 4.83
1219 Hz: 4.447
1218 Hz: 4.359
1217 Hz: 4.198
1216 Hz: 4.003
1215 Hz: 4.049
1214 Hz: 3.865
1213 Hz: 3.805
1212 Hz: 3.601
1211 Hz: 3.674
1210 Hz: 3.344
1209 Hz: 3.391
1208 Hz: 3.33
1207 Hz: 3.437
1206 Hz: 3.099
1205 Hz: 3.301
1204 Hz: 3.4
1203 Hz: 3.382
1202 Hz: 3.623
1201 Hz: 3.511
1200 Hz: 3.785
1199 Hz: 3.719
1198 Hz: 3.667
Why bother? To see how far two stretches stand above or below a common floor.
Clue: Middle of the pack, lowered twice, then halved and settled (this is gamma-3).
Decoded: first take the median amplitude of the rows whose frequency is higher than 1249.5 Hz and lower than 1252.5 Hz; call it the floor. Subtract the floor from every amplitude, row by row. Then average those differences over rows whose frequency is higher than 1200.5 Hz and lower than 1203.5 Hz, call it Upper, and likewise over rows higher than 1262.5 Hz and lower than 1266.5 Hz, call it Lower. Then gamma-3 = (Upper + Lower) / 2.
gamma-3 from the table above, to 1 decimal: -1.7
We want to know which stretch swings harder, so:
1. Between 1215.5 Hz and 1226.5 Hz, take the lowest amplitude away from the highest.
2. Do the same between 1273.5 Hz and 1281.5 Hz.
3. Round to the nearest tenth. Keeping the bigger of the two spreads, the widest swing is 2.6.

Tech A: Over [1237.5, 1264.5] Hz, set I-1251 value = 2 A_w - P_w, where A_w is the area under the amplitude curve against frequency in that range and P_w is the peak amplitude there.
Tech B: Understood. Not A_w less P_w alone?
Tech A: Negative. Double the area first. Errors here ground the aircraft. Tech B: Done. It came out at 298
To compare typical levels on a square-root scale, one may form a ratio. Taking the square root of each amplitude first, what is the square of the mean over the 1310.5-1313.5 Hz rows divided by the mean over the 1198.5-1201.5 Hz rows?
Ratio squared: 1.1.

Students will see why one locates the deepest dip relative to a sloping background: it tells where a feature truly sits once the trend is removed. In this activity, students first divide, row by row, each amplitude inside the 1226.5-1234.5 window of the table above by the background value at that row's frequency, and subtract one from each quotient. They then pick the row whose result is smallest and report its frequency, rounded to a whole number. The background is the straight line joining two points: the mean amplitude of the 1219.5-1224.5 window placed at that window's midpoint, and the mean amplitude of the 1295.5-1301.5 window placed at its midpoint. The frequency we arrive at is 1230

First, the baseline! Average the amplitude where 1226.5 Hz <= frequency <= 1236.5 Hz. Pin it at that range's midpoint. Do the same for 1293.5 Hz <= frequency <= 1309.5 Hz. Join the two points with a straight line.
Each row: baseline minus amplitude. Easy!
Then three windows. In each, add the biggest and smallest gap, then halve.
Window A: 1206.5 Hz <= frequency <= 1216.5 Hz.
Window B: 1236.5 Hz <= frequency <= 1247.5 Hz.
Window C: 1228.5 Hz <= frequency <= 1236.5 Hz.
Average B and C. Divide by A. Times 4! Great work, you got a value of -0.3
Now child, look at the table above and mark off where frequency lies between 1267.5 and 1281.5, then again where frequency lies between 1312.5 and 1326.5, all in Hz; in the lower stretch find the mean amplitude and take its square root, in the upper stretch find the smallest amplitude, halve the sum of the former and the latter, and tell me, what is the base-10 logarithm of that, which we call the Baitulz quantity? 0.397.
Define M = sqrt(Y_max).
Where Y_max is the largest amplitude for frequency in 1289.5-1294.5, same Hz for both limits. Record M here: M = 2.38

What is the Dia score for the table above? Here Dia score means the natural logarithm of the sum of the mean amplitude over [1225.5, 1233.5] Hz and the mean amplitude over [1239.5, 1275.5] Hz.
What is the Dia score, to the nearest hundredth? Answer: 2.34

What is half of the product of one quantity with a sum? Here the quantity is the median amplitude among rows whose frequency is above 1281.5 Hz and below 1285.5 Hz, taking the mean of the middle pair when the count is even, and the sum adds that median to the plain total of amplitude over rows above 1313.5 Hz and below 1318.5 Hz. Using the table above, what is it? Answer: 63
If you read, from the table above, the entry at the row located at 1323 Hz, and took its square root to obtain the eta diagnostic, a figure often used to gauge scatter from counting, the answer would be 1.82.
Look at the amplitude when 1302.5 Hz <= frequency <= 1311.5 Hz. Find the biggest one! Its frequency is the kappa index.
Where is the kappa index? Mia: 1303 Hz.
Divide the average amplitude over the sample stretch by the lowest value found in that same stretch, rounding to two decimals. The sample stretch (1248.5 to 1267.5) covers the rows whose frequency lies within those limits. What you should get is 1.43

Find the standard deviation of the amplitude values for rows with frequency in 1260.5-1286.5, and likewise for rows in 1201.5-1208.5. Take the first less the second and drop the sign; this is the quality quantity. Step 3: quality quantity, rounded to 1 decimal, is 1.0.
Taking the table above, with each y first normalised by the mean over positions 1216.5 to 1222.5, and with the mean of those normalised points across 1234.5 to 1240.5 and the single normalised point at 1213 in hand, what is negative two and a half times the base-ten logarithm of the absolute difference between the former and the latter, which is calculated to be 0.9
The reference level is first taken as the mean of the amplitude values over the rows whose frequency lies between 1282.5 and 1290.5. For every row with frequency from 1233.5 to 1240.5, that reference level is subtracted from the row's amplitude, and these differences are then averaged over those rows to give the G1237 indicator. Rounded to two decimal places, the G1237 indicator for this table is 0.21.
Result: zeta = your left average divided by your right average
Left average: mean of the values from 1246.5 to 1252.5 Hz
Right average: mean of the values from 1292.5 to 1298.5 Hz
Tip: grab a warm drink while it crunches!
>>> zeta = 1.07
